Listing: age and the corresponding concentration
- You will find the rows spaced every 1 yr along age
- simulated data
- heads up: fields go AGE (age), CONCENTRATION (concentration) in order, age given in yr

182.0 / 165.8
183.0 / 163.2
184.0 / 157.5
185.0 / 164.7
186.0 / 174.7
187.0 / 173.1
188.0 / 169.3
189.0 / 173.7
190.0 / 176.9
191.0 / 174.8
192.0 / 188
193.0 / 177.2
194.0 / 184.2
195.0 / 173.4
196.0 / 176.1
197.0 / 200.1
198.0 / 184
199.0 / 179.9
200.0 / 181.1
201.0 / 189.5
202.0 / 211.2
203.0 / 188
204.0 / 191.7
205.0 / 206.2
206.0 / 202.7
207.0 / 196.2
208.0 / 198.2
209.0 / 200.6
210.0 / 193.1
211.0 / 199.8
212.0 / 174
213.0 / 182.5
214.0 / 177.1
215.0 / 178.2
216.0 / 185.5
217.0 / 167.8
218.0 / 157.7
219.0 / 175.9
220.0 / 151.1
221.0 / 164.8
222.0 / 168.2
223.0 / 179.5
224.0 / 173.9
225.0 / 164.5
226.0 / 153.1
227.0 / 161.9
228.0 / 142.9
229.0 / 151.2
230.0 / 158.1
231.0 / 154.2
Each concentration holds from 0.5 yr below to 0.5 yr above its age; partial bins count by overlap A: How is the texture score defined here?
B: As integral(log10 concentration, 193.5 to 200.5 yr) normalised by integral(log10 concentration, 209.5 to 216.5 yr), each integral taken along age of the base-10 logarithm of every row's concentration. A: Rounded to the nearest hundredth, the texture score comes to 1.00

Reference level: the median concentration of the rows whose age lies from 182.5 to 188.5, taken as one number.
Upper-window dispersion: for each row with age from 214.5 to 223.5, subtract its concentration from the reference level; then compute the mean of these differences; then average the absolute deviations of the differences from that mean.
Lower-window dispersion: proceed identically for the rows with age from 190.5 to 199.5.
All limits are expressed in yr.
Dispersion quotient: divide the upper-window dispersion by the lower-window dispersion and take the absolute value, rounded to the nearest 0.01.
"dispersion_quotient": 1.40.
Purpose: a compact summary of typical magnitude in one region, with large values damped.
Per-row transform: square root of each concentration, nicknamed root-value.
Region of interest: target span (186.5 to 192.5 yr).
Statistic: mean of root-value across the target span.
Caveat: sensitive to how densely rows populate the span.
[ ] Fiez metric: 13.3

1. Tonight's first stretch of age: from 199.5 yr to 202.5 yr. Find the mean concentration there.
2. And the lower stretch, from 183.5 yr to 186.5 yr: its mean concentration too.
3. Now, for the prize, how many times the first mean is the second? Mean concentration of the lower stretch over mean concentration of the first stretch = 0.85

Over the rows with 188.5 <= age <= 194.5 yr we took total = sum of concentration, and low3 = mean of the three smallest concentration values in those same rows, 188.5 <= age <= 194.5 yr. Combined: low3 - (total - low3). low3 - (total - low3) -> -725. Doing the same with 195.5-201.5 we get -753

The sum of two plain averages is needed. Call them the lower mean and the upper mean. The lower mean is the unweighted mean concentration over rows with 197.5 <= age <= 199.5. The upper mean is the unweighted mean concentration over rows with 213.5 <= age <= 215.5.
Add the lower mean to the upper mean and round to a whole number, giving 360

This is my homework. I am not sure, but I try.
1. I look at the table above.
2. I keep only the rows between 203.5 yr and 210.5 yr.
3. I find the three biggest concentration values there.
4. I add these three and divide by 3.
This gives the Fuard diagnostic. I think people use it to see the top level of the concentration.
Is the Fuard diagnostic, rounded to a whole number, 203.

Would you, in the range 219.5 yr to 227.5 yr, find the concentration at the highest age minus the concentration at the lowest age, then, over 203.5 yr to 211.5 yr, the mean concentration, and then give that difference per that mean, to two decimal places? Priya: 0.05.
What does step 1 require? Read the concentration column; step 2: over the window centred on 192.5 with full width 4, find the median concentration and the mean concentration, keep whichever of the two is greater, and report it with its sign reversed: -181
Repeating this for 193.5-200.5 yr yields -183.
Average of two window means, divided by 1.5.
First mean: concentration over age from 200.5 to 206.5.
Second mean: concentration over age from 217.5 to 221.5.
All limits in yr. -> 120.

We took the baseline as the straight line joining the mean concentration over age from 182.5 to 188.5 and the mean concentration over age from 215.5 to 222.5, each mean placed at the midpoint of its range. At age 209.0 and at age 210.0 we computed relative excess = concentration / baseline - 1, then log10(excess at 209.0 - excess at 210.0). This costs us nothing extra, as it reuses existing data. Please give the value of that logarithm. -1.35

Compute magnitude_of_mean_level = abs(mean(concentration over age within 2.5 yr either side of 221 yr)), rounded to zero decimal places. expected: 168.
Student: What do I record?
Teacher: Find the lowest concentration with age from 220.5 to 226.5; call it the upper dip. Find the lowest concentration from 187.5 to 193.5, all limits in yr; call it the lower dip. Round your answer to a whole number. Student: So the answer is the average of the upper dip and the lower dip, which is 161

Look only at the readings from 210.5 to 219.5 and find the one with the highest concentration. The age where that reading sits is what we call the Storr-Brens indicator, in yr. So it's 211.0 yr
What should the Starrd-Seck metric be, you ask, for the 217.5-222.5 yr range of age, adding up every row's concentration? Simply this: 818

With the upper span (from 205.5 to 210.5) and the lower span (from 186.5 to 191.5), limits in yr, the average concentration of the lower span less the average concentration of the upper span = -25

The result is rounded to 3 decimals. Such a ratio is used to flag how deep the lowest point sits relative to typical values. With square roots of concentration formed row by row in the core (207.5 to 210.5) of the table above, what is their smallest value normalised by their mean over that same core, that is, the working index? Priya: 0.989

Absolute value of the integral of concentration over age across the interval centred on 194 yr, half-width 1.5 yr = 535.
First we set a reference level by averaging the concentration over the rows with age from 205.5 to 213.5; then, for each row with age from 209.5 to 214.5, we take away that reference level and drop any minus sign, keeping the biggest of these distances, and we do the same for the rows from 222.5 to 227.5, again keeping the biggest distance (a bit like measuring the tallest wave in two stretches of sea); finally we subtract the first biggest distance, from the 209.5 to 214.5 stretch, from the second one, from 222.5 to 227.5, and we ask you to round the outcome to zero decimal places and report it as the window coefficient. 21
